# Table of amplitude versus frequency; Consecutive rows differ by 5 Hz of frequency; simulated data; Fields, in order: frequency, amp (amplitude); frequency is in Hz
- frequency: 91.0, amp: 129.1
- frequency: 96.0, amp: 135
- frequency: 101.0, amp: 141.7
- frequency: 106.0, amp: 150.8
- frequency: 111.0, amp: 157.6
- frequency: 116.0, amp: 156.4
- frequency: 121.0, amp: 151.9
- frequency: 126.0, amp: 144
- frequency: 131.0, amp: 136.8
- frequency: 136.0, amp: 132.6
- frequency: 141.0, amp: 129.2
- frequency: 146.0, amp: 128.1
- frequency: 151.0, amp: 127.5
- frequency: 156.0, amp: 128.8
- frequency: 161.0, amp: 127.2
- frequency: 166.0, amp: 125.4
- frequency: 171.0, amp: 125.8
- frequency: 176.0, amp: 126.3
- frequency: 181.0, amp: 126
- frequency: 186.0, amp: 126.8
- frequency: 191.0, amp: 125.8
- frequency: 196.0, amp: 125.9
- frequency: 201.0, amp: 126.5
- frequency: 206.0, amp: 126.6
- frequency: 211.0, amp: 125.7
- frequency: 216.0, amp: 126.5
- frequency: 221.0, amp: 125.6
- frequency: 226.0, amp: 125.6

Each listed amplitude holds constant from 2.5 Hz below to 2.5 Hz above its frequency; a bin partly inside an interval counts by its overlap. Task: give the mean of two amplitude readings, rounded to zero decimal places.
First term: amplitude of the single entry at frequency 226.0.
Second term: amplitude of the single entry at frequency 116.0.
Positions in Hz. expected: 141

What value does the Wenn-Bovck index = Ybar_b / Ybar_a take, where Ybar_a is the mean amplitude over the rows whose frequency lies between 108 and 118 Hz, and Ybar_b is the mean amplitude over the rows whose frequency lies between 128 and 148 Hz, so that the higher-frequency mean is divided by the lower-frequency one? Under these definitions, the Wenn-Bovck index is 0.84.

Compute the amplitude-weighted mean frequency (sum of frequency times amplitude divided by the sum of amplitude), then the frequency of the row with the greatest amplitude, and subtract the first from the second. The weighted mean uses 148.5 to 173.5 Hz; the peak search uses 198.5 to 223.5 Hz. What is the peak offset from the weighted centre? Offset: 45.1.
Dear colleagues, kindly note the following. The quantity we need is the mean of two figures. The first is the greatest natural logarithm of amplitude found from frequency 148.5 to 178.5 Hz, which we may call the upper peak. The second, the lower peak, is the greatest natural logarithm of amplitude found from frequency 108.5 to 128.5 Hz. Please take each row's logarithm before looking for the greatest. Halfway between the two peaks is 4.96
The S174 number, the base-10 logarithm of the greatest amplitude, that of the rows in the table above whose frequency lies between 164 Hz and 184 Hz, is 2.10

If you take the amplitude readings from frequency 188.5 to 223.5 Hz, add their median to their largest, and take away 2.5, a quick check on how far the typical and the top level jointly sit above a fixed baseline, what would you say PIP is 250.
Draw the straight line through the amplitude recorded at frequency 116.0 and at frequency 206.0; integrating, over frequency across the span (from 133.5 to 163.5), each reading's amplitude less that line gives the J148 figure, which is -502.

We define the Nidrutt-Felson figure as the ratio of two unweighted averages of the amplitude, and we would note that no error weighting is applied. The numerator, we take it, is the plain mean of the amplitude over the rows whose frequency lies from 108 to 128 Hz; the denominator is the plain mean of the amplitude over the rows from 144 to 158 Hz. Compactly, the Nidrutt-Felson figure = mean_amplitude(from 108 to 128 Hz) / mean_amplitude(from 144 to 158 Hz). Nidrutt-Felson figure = 1.19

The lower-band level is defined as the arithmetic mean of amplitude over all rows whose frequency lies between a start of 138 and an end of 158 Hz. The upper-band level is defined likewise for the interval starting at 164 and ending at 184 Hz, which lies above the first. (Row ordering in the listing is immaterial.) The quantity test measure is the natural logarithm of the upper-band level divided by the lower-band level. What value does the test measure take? -0.020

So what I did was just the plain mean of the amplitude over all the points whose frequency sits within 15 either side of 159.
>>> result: 127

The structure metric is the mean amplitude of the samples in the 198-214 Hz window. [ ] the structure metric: 126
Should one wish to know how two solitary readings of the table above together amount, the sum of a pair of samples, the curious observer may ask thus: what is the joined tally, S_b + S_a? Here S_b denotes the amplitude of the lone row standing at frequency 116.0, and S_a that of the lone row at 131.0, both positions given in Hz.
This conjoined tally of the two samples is 293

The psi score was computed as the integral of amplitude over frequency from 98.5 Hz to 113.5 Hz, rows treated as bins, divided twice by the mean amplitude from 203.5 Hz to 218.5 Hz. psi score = 0.141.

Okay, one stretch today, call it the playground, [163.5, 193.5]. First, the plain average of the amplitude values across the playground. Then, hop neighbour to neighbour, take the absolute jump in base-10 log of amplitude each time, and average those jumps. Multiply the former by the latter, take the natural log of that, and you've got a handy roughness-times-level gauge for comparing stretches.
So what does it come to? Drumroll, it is -1.3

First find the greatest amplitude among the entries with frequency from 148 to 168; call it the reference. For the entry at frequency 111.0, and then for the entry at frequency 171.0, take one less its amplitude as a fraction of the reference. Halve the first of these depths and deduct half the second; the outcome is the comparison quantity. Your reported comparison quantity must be -0.12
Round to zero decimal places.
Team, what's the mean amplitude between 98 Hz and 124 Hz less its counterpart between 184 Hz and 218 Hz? 25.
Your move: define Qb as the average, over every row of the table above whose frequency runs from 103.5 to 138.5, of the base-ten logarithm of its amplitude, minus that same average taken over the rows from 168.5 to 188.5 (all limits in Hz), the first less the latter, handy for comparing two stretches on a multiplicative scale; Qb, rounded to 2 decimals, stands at 0.07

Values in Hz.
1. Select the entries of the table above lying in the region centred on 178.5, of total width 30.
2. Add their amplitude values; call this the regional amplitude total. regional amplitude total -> 756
